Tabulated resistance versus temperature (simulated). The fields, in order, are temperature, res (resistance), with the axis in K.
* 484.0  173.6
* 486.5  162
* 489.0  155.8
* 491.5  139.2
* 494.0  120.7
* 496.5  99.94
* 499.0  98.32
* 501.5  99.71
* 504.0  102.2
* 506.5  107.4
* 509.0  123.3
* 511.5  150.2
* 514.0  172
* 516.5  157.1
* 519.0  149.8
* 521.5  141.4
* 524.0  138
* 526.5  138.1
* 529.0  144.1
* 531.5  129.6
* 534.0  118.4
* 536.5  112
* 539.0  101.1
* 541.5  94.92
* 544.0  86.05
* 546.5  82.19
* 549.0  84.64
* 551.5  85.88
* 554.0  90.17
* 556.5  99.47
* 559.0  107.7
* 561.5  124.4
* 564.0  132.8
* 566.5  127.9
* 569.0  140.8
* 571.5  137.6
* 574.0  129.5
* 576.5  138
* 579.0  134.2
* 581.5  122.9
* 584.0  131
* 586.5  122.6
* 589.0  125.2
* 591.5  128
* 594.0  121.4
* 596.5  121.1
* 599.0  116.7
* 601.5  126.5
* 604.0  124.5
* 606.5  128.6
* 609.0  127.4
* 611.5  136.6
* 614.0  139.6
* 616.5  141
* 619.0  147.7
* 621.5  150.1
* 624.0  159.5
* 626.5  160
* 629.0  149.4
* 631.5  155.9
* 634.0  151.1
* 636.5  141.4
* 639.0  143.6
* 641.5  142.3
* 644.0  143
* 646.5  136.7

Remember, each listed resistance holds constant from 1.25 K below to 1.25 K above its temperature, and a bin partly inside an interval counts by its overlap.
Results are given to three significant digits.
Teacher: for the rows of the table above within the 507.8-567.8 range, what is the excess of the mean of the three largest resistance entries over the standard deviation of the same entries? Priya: 134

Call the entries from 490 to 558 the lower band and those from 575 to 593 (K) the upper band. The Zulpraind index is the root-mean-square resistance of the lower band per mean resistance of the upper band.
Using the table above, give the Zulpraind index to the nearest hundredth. 0.93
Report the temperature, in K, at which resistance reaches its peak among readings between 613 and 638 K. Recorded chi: 626.5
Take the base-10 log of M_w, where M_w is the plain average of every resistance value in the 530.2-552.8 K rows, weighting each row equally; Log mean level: 2.00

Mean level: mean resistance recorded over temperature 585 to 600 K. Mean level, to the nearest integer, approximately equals 123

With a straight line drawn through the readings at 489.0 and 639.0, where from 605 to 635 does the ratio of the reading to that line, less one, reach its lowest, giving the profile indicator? 609.0 K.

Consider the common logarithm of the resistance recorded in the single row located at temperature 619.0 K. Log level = 2.17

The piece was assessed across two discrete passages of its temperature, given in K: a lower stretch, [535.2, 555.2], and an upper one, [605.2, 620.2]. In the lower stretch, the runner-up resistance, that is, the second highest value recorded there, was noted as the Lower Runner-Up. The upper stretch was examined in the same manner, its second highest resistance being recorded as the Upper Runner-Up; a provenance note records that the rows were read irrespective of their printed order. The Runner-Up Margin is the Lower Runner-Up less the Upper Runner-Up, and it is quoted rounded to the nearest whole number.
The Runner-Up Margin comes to -40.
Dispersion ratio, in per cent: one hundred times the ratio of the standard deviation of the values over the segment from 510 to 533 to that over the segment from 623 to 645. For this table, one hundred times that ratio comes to 167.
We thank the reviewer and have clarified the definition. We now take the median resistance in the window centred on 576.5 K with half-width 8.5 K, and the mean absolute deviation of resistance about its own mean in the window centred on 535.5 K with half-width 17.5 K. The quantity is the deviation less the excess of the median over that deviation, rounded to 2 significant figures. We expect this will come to -90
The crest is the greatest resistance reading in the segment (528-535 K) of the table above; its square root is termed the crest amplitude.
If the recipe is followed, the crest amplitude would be 12.0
